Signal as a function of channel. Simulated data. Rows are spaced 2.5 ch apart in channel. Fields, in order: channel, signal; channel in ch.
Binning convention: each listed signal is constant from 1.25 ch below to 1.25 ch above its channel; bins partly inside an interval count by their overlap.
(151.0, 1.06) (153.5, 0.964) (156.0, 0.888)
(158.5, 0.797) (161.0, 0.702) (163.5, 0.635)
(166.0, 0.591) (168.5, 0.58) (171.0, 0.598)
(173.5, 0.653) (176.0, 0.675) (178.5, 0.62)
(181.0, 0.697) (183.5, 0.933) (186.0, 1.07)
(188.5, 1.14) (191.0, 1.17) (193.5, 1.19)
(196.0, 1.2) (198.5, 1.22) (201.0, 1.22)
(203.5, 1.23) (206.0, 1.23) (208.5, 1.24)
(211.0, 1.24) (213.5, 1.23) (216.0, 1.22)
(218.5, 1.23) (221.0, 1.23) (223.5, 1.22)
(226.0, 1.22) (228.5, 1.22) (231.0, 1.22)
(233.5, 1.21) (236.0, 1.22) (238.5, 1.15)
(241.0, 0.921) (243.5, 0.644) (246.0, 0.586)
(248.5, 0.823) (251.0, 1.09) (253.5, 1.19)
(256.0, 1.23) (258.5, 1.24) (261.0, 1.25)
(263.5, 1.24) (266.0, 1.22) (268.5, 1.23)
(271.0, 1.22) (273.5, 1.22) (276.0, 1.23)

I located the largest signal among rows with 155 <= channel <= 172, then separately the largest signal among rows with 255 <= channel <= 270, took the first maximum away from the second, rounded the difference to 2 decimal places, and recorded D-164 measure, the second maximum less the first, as 0.36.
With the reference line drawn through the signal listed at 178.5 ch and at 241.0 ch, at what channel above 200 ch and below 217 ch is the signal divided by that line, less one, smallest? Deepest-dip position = 216.0 ch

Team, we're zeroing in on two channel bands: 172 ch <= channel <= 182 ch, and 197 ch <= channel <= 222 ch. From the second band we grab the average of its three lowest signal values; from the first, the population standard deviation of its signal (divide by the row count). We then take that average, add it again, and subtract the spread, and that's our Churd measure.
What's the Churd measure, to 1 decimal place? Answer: 2.4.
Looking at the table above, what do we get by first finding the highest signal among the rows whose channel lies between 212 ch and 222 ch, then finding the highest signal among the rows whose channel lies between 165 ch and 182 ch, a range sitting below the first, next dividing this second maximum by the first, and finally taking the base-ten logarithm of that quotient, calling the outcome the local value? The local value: -0.247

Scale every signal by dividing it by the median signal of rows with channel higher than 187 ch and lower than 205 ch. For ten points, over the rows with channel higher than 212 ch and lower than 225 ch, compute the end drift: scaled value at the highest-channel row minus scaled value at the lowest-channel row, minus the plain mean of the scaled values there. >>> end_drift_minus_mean -1.0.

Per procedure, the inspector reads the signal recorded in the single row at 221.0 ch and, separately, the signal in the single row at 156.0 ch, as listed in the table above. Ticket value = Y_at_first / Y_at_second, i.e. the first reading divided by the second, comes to 1.4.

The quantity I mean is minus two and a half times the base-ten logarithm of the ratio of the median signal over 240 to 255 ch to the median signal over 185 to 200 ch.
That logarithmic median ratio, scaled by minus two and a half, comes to 0.3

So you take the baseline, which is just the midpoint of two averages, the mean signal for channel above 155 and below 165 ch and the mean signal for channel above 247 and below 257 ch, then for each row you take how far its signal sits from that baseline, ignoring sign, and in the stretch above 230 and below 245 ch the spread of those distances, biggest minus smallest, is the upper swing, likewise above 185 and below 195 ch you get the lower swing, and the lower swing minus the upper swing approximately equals -0.18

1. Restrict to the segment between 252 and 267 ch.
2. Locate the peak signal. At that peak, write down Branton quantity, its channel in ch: 261.0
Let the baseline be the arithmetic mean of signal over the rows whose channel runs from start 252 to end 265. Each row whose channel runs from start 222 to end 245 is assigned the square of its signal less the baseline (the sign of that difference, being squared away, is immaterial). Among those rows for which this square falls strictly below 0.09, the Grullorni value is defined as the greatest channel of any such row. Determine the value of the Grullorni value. 238.5 ch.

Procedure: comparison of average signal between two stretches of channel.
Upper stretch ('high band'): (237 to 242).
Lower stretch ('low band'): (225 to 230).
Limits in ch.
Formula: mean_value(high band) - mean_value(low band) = -0.2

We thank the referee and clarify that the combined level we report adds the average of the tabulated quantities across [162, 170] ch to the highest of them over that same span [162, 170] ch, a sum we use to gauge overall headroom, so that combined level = 1.24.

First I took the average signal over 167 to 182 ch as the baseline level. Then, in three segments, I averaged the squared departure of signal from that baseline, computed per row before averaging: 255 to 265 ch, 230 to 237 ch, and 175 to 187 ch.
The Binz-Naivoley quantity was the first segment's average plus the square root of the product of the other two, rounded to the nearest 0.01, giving 0.50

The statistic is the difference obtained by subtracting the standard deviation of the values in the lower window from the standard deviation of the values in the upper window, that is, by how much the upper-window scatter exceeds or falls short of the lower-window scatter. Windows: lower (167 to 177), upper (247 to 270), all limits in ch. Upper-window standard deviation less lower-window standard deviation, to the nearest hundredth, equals 0.09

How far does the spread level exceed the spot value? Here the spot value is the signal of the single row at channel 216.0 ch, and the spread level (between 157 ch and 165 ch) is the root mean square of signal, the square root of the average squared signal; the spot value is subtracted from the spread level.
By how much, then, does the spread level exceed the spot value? -0.5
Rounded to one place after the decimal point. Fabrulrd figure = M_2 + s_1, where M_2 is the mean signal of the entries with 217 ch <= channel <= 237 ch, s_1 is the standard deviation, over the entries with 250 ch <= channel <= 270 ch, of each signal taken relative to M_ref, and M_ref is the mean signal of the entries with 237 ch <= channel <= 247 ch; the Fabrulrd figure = 1.3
